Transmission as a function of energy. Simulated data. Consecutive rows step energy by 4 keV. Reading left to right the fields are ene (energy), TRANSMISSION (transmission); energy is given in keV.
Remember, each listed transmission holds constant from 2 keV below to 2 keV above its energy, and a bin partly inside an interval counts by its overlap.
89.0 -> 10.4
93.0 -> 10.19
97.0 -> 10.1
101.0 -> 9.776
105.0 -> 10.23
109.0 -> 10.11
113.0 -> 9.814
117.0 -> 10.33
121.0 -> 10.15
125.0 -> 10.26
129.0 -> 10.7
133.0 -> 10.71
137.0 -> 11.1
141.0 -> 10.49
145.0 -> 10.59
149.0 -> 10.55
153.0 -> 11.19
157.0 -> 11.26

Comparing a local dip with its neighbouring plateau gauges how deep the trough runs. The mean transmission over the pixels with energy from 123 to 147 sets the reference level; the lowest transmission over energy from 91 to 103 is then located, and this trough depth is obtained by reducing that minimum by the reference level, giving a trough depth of -0.87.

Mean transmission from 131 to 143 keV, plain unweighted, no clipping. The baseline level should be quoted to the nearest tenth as 10.8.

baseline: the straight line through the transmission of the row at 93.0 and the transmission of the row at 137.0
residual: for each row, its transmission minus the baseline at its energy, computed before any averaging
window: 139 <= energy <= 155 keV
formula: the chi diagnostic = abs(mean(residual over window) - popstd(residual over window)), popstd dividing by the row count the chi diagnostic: 0.82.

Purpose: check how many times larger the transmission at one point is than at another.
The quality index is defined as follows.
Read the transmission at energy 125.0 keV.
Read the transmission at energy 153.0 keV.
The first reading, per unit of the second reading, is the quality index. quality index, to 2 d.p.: 0.92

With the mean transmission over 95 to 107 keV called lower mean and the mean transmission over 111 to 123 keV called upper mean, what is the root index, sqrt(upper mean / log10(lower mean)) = 3.18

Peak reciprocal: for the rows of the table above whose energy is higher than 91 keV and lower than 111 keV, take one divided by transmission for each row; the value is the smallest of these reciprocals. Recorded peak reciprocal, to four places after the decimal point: 0.0978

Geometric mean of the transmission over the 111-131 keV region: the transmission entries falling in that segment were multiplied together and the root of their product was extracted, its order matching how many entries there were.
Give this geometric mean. 10.2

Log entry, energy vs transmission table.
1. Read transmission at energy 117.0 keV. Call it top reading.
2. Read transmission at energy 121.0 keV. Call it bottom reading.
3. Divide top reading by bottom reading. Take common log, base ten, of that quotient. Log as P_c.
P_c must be 0.008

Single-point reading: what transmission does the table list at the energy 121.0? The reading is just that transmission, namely 10.15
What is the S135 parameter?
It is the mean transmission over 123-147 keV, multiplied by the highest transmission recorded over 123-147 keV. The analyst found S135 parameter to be 118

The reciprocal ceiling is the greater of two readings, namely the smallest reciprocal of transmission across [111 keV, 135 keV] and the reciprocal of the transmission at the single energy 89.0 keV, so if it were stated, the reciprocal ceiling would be 0.0962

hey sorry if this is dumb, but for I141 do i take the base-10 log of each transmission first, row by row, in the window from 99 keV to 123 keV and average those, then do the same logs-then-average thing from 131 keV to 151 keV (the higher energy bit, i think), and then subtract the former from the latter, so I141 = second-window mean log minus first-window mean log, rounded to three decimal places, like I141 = 0.026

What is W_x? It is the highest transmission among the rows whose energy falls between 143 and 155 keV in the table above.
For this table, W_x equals 11.19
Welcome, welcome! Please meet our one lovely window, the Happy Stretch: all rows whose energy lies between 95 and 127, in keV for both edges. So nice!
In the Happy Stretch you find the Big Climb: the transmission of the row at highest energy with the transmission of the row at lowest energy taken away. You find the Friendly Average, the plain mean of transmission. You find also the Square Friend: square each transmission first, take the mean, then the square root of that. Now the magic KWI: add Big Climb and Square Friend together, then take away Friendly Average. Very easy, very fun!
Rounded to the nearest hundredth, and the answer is 0.16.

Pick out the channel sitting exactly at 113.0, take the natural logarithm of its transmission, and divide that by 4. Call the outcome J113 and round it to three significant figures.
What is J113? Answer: 0.571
